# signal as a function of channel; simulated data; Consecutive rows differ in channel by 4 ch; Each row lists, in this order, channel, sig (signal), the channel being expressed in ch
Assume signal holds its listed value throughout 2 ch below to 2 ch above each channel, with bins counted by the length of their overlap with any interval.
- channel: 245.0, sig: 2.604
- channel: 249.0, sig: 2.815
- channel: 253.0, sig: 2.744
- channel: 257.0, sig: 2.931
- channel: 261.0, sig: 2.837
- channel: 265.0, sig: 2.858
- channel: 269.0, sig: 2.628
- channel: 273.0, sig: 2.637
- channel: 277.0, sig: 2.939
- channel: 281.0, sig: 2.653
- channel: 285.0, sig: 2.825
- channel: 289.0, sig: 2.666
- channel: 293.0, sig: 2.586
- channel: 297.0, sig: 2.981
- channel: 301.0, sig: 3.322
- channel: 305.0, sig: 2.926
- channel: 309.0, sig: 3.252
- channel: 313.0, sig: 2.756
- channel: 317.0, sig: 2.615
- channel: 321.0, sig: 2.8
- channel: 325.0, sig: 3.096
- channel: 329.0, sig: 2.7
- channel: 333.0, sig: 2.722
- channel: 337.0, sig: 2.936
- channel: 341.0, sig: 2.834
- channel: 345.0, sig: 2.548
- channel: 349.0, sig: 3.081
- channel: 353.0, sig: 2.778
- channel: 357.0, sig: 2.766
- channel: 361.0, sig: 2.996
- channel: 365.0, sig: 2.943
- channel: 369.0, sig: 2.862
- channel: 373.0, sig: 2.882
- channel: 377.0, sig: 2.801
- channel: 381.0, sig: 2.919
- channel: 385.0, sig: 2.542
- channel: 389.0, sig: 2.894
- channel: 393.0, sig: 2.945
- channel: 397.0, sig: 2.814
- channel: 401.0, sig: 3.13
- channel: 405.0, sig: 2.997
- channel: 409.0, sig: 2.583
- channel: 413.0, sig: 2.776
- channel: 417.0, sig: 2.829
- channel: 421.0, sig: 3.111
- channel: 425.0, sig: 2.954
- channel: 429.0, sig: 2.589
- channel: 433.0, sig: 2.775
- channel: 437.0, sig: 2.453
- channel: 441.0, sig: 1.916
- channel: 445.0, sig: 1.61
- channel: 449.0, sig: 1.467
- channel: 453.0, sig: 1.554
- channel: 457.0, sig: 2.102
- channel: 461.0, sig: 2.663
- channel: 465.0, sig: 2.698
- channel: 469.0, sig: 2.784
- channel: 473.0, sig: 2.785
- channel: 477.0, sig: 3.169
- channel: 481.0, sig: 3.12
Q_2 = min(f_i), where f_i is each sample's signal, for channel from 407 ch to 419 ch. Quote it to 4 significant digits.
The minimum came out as 2.583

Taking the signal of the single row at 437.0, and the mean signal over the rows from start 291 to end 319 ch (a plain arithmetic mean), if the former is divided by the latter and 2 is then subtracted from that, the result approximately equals -1.16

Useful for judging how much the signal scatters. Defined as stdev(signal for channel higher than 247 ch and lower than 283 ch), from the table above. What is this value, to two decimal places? 0.12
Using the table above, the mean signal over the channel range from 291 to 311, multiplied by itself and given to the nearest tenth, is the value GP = 9.1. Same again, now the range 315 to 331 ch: 7.9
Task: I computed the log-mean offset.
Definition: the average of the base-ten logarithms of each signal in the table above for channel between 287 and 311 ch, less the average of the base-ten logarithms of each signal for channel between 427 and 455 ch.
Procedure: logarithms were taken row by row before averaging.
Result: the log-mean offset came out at 0.17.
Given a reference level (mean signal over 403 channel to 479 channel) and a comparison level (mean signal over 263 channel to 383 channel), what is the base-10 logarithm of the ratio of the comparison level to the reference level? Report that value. 0.053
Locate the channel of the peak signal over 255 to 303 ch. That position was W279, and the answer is 301.0 ch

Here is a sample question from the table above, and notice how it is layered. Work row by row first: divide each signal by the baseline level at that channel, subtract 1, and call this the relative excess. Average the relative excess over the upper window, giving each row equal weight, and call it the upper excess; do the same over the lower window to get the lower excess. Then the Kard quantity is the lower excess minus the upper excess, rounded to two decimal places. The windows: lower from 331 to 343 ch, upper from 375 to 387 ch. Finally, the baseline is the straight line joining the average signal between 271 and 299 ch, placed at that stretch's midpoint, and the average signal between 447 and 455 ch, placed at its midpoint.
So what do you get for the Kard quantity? -0.16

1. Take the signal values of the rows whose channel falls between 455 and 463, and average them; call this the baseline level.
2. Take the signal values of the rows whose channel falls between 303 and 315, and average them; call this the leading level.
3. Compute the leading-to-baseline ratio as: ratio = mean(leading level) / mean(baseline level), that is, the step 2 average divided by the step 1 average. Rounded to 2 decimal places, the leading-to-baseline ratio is 1.25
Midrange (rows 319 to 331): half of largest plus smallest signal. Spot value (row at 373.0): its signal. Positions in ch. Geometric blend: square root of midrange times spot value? 2.89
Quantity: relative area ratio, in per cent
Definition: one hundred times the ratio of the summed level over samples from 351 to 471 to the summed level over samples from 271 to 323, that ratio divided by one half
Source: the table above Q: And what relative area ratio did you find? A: 428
